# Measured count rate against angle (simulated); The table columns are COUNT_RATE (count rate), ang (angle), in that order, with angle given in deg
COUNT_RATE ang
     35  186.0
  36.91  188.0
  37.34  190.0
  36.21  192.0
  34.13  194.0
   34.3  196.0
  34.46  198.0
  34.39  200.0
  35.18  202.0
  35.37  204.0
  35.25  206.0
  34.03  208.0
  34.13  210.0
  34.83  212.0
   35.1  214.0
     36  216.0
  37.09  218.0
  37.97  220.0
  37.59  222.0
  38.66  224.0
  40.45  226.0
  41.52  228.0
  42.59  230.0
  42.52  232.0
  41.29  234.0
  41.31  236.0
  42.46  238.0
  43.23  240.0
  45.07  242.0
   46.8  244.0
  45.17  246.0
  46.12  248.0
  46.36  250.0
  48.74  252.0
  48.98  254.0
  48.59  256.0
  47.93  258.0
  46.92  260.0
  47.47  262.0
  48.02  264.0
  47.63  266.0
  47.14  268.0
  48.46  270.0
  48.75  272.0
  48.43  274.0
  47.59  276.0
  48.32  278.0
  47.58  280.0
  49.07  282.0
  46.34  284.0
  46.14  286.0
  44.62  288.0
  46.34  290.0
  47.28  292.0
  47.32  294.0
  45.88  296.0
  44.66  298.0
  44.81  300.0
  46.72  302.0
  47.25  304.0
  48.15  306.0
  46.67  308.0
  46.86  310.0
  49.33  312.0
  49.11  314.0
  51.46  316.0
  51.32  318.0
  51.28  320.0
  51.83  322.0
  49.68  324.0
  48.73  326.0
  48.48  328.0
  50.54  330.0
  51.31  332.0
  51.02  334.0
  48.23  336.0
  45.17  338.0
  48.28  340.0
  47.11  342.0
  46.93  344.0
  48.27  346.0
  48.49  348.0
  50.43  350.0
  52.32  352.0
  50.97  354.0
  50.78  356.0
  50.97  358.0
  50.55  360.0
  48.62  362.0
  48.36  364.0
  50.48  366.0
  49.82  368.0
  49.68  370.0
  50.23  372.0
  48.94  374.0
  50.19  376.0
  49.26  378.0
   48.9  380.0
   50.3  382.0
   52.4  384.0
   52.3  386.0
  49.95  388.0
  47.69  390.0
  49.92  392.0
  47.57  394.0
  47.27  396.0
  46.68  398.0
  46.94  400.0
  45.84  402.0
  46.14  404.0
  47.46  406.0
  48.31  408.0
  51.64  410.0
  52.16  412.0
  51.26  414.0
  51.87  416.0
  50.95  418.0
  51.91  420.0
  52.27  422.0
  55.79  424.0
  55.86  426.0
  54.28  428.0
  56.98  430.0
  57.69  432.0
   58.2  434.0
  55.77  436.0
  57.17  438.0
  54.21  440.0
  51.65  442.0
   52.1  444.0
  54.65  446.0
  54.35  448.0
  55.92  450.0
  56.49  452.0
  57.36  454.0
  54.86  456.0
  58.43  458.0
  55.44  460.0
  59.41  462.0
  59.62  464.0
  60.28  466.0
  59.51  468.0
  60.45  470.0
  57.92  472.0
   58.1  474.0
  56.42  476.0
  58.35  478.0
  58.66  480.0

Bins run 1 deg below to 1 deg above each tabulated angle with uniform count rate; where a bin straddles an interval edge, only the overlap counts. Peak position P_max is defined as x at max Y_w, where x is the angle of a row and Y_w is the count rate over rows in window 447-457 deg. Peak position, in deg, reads 454.0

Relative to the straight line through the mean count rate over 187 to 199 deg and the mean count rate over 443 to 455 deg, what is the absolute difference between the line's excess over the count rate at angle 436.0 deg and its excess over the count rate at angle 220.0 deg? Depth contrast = 1.3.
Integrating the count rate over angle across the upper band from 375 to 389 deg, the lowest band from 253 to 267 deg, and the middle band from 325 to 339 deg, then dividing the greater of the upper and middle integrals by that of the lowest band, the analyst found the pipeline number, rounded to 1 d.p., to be 1.1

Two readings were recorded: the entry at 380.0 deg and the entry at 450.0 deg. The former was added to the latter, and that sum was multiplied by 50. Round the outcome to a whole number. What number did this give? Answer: 5241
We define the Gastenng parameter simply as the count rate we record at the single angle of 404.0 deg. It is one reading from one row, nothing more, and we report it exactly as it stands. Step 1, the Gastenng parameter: 46.14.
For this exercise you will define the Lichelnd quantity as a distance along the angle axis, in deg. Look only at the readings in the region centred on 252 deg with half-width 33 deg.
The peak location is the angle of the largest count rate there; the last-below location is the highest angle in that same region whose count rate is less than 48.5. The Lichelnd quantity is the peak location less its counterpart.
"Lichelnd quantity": -2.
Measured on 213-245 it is 0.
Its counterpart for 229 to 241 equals 0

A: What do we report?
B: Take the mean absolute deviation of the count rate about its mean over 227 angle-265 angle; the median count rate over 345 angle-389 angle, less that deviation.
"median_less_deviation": 47.8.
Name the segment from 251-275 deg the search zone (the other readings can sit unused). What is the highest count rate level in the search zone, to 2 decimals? 48.98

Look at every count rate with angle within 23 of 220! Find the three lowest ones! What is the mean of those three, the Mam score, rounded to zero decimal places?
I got 34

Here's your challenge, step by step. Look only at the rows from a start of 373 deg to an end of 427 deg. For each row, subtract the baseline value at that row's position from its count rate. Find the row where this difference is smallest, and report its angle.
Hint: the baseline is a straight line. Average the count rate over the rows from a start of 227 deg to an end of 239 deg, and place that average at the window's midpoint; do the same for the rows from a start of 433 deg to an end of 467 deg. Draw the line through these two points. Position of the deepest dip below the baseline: 402.0 deg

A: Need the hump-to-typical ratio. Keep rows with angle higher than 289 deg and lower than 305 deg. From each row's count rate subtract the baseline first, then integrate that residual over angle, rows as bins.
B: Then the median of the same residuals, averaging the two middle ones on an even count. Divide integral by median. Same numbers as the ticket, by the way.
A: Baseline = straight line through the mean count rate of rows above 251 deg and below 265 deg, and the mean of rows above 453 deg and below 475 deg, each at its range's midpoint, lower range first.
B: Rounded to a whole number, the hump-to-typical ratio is 17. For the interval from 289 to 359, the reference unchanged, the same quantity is 73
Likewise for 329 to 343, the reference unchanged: 12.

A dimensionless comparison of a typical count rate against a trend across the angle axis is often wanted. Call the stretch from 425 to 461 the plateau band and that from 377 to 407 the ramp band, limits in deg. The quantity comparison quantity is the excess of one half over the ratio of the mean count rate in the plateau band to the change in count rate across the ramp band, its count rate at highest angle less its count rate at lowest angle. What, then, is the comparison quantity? 31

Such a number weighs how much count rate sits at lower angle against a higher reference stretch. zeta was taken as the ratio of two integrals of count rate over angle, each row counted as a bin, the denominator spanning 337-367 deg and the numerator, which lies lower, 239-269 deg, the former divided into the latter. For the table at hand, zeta 0.95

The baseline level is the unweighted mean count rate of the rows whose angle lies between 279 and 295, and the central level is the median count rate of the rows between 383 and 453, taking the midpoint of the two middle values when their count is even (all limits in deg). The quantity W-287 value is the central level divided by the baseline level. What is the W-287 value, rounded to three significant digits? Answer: 1.11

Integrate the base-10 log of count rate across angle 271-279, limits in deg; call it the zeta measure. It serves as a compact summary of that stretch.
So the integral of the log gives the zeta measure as 13.5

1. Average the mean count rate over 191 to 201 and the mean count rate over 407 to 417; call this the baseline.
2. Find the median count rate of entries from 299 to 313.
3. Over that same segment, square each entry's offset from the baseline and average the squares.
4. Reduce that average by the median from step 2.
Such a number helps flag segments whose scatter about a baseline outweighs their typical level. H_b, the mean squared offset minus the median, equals -27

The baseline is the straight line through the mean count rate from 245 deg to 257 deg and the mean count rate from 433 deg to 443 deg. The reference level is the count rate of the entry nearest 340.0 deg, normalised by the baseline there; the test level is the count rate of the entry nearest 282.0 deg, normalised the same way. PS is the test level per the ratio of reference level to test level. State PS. 1.08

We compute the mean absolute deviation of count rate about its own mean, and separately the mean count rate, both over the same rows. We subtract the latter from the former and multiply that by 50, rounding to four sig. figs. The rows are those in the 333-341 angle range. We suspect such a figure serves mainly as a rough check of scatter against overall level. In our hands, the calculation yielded -2334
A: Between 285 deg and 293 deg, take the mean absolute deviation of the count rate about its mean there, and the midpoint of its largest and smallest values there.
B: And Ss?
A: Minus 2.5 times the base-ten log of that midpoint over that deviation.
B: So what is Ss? -4.49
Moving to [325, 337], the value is -4.01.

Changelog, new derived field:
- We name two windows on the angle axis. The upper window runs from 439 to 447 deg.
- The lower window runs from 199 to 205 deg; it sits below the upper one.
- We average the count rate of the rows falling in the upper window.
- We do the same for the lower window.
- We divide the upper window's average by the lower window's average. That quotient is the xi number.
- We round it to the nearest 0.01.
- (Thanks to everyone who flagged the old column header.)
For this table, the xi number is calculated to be 1.52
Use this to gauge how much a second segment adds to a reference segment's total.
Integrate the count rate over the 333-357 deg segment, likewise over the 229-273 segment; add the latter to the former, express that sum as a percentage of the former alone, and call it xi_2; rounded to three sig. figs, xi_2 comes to 272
